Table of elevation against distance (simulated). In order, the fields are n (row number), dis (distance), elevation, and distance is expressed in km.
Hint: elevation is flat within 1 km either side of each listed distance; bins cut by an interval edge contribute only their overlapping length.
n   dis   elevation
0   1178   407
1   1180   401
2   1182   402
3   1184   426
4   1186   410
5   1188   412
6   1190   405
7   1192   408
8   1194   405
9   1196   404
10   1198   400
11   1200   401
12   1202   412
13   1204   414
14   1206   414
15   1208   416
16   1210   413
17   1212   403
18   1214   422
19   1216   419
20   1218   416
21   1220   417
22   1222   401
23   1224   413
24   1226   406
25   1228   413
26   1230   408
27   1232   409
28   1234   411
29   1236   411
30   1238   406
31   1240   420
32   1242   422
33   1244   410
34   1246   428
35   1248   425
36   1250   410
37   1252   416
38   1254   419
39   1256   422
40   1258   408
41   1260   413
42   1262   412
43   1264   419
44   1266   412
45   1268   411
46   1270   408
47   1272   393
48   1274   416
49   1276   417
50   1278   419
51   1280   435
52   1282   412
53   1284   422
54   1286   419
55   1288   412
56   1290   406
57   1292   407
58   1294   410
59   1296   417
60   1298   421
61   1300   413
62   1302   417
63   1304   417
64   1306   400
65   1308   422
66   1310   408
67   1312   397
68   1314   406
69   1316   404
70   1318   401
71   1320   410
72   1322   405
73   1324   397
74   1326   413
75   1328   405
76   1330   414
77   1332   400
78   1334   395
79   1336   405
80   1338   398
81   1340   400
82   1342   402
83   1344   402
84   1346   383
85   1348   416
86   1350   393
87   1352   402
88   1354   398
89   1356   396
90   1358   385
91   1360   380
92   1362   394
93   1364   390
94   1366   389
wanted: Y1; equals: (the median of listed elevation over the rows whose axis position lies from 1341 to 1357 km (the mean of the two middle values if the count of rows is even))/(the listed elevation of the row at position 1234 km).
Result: 0.97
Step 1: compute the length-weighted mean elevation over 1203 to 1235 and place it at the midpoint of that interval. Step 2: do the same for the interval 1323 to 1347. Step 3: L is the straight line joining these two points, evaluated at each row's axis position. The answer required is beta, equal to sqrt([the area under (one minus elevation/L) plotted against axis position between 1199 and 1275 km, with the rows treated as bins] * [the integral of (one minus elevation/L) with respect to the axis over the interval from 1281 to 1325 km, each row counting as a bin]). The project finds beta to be 0.54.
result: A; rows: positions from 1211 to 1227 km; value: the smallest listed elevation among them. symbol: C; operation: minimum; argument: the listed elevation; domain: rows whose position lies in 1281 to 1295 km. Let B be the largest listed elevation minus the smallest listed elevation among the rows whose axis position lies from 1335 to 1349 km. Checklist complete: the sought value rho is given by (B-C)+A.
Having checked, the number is 28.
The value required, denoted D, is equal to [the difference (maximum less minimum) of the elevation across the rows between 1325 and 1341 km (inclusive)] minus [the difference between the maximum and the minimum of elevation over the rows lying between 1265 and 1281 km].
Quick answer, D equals -23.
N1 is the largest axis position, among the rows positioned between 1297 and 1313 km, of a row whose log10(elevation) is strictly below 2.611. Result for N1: 1312 km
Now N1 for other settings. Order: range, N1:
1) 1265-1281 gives 1272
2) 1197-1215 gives 1212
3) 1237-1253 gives 1238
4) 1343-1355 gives 1354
